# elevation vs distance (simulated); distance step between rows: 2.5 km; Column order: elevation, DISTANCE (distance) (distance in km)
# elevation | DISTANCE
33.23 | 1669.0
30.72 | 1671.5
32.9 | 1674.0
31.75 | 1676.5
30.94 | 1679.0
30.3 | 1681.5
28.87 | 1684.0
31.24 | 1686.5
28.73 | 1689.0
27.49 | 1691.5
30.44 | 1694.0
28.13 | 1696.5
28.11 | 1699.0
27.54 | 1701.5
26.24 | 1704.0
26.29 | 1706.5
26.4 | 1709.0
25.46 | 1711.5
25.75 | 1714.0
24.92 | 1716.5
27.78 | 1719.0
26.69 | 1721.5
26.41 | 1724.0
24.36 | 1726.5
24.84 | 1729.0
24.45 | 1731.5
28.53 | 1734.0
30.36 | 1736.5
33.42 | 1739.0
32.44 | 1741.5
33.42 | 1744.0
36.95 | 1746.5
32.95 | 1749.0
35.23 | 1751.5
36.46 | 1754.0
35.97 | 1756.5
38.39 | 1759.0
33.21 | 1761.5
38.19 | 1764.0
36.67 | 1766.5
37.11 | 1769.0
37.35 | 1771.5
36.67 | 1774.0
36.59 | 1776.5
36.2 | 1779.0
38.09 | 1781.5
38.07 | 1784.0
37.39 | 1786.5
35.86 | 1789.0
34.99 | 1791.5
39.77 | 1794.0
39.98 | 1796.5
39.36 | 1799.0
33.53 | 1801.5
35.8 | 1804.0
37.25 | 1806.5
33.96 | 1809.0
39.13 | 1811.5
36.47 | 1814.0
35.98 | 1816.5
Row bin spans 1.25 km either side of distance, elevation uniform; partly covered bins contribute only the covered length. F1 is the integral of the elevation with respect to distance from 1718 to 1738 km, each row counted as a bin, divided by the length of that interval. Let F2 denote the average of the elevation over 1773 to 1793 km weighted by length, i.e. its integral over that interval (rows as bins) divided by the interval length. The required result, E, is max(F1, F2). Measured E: 36.77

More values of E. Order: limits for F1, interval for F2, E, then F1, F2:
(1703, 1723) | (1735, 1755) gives 33.80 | 26.2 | 33.8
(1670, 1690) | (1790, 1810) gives 36.85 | 30.7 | 36.9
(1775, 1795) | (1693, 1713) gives 37.08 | 37.1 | 27.3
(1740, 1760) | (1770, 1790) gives 37.04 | 35.2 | 37.0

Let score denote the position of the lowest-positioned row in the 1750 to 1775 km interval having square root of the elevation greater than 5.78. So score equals 1751.5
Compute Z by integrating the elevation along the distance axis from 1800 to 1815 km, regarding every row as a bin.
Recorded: 541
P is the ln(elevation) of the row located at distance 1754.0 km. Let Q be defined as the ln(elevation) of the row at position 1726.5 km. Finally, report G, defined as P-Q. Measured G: 0.40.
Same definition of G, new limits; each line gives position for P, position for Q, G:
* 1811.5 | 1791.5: 0.11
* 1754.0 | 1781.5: -0.04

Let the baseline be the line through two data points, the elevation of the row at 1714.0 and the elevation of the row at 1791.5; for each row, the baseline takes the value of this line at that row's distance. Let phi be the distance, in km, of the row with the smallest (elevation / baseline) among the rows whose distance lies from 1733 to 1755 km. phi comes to 1734.0 km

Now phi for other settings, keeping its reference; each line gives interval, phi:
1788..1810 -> 1809.0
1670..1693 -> 1691.5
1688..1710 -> 1709.0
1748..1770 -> 1761.5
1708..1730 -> 1726.5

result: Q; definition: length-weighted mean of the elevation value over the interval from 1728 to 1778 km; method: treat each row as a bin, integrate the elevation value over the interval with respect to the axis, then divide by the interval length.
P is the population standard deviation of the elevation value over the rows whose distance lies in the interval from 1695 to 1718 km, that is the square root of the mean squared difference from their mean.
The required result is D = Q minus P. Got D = 32.9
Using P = 1.1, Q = 34.0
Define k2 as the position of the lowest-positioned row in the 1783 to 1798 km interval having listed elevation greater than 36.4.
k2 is 1784.0 km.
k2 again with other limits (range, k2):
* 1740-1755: 1746.5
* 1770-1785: 1771.5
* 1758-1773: 1759.0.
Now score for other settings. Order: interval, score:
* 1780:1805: 1781.5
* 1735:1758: 1739.0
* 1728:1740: 1739.0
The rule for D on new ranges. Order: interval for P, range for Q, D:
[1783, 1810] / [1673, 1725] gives 26.0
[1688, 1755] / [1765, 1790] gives 33.3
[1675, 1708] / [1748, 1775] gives 34.4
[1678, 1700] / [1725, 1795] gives 33.1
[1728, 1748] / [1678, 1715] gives 24.0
